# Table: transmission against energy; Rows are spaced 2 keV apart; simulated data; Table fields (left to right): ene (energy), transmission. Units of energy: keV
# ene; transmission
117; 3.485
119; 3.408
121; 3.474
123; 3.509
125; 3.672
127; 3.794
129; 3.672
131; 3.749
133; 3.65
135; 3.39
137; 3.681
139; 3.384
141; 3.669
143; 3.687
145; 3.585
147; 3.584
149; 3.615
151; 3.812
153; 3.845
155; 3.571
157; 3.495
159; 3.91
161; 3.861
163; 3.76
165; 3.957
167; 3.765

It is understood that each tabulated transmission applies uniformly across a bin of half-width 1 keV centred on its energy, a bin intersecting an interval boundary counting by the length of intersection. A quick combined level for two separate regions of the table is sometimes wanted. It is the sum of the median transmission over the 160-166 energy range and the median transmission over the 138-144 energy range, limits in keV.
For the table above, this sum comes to 7.53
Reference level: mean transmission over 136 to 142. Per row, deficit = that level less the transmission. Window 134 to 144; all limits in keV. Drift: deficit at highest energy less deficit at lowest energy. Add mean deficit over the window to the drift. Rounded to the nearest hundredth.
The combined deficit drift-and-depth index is -0.28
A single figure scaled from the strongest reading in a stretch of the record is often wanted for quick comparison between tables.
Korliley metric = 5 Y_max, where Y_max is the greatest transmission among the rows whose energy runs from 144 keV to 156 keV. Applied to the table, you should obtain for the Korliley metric 19.2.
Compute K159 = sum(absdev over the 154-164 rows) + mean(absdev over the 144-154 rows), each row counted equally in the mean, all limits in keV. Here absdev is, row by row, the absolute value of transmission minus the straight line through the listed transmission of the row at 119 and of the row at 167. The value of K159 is 0.8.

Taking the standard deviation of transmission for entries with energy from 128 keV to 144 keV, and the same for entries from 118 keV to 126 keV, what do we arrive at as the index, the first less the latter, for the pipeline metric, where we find 0.03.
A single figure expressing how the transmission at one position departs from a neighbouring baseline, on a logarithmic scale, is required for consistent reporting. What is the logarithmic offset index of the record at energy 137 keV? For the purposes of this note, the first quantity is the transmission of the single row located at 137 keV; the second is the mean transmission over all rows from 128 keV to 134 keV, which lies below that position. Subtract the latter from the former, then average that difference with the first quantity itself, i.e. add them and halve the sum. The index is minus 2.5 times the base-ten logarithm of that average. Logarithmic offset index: -0.66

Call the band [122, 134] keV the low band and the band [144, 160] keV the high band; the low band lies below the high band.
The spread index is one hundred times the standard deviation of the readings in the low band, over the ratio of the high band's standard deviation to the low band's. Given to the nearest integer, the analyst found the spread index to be 6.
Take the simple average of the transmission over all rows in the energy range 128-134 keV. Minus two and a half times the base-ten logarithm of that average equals -1.42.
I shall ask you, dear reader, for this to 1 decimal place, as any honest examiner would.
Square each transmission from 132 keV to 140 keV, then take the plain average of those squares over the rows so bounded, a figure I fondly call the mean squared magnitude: 12.5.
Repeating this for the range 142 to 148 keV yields 13.1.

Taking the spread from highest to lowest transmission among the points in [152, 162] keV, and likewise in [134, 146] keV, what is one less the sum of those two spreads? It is 0.28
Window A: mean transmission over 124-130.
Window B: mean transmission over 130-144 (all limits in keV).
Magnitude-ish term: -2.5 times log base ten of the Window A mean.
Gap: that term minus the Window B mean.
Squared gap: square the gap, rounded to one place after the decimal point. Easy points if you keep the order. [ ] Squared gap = 25.3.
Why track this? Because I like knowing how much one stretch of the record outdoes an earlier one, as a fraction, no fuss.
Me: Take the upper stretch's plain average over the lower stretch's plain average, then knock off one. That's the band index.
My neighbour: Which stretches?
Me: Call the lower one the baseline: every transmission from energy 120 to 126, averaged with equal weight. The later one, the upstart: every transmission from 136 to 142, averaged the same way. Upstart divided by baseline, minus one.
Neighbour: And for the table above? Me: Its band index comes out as 0.007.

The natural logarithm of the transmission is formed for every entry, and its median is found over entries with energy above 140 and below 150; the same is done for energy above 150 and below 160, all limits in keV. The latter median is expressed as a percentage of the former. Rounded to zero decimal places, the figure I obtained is 104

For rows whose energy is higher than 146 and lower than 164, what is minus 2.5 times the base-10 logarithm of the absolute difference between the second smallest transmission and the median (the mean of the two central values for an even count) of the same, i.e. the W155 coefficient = 1.8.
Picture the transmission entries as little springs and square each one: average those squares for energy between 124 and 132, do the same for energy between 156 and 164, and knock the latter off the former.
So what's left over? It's -0.28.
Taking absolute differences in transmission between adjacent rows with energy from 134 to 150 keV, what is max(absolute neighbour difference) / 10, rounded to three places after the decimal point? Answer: 0.030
